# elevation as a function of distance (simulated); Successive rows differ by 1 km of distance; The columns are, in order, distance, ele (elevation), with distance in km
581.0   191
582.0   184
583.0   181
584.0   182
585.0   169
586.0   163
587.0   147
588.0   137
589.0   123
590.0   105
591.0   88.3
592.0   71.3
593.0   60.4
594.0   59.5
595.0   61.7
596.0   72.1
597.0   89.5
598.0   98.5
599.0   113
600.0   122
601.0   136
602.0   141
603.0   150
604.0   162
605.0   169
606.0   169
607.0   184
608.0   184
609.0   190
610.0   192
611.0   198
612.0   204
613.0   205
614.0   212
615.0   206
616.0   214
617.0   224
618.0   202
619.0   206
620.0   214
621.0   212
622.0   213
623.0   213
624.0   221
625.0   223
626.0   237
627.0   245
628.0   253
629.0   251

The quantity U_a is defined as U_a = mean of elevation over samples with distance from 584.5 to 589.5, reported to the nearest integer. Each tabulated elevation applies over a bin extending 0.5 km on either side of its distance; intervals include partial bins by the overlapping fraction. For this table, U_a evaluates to 148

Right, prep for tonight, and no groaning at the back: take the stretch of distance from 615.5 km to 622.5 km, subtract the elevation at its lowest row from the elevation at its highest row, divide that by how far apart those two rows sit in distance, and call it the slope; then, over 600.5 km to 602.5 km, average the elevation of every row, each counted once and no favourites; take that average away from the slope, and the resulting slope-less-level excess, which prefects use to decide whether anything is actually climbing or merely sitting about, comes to -139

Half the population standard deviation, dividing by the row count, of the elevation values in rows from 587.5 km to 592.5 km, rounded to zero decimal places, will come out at 12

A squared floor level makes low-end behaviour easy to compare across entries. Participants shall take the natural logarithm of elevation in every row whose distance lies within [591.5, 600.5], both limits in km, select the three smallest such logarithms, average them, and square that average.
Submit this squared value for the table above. 16.8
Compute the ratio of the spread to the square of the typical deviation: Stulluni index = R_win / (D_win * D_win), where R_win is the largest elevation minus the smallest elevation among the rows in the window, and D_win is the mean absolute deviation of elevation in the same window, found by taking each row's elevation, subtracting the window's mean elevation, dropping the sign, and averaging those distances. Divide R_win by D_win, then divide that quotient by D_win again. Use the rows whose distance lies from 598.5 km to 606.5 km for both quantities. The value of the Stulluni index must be 0.19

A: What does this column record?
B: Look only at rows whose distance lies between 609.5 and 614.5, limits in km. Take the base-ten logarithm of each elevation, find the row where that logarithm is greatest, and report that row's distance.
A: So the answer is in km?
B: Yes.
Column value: 614.0 km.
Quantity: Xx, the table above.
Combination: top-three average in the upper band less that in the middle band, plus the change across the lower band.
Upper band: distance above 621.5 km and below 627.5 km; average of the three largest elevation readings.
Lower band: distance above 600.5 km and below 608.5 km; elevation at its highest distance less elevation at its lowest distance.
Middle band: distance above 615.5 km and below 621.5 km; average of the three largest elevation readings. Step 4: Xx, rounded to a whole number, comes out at 66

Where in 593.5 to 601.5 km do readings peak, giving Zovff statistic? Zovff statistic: 601.0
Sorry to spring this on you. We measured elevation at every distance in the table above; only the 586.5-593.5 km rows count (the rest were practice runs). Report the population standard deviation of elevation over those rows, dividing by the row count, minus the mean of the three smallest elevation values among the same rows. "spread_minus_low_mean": -43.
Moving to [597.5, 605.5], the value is -88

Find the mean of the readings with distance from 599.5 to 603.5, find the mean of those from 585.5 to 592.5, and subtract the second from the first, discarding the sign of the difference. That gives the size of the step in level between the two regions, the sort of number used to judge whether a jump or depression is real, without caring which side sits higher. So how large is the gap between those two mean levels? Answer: 18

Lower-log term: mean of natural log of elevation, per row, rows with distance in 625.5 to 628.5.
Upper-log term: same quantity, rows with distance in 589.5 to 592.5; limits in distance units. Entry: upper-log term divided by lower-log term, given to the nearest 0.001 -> 0.812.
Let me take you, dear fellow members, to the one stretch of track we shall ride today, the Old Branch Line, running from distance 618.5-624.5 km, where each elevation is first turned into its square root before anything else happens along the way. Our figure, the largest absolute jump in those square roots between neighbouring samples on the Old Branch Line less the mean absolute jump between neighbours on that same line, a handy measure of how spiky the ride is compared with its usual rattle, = 0.15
